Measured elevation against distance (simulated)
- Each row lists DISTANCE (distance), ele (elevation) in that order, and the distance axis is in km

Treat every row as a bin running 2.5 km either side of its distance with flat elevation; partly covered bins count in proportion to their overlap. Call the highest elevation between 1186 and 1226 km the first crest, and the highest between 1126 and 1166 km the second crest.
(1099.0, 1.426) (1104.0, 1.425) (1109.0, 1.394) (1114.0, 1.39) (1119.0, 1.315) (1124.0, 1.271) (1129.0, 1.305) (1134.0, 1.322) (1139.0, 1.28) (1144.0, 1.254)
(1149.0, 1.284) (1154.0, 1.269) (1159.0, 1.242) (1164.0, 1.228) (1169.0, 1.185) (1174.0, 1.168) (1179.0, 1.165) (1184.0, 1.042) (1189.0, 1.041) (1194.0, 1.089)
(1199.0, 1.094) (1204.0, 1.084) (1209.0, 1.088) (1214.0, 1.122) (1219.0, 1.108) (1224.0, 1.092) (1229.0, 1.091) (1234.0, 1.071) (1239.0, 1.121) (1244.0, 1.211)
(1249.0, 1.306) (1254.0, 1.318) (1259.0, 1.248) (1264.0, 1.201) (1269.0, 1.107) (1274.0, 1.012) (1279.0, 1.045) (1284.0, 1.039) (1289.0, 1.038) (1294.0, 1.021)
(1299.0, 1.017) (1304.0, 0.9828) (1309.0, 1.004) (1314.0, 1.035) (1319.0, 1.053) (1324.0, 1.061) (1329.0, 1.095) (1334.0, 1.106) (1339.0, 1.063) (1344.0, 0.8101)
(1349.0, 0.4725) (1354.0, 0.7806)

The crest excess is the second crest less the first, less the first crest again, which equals -0.92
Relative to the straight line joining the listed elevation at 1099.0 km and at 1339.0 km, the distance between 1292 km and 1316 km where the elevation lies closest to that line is 1314.0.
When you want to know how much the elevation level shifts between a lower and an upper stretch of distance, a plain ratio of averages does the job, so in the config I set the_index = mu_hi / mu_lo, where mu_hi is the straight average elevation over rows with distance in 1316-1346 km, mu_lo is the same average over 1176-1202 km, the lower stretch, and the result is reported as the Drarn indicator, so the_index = 0.95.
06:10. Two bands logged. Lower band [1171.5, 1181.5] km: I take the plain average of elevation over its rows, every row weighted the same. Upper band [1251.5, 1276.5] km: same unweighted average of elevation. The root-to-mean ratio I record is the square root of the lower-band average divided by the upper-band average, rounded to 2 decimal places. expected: 0.92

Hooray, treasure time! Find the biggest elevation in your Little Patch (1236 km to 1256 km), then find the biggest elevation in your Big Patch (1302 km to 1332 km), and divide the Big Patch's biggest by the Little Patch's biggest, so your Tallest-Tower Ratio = 0.83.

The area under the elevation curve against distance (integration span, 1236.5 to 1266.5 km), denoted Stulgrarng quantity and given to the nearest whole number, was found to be 37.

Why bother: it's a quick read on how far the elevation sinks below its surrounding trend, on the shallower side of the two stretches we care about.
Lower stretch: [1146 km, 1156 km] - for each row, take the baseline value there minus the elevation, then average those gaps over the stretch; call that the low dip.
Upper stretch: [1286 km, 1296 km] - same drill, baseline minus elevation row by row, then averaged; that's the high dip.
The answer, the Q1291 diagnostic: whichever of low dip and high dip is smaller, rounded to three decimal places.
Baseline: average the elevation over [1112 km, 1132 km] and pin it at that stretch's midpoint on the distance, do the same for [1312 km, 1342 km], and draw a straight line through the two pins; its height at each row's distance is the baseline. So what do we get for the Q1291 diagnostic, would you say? 0.007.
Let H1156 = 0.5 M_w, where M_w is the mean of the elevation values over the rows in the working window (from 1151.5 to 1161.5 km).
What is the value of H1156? 0.63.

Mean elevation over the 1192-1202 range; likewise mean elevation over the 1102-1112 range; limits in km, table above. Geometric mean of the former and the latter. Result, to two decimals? 1.24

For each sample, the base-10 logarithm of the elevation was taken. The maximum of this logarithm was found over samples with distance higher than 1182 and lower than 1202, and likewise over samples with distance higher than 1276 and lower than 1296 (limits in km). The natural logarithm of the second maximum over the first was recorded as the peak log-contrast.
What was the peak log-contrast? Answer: -0.71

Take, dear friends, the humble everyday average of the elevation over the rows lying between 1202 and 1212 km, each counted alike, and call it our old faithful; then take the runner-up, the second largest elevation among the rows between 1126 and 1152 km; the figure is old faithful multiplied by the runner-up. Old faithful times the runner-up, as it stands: 1.42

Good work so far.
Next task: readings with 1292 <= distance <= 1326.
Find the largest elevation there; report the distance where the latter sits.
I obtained 1324.0 km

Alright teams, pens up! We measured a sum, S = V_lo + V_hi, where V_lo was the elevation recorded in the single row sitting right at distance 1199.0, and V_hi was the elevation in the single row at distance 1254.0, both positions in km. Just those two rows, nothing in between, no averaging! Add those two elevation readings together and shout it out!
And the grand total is 2.41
